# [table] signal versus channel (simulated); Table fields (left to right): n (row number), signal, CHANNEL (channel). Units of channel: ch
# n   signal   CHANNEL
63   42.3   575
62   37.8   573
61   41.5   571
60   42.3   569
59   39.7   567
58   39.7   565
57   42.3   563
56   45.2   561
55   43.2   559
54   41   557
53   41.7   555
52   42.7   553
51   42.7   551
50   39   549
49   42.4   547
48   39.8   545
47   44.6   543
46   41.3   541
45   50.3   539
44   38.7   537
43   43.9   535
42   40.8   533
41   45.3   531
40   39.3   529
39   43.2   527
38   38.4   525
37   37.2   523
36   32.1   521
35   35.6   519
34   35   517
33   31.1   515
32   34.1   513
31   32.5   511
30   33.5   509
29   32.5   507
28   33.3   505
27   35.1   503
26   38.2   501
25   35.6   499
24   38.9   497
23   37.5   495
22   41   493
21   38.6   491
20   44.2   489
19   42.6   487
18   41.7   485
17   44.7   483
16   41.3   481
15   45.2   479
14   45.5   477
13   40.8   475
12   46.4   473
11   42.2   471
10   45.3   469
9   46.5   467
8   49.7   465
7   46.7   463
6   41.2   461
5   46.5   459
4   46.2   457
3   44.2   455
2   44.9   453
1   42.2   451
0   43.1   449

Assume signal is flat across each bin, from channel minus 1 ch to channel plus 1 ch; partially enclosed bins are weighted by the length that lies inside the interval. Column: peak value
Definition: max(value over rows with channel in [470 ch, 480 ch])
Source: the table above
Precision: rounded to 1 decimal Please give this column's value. 46.4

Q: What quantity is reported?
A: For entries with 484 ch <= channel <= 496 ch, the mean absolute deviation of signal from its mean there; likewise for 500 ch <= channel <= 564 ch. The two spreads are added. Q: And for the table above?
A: 5.8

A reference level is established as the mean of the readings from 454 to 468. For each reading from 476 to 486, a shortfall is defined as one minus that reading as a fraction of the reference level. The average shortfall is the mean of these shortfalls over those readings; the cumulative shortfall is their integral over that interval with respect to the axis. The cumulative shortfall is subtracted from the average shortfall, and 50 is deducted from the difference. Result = -50.4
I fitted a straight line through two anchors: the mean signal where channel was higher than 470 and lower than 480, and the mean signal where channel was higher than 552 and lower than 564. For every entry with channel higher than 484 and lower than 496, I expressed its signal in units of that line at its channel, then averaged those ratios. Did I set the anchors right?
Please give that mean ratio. 0.93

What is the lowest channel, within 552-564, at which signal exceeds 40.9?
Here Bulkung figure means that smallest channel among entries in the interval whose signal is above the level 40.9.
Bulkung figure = 553 ch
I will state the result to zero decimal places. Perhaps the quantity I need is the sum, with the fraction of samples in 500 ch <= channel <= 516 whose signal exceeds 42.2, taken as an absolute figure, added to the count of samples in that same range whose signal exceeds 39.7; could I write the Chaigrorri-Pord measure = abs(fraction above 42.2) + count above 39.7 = 0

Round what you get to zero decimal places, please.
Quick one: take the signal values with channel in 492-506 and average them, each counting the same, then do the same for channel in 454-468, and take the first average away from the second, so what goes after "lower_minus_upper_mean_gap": 9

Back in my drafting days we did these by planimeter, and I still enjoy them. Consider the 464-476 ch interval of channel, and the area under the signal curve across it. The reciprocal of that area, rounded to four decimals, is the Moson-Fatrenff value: 0.0018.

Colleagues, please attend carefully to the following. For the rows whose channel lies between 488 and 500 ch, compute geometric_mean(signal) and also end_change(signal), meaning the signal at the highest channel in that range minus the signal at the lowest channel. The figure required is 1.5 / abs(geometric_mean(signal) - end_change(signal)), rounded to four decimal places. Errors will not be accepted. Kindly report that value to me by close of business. 0.0314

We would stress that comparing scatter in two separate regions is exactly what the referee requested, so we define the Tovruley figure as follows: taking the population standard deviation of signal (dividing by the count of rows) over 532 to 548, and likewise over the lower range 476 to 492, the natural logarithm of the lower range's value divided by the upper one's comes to -0.4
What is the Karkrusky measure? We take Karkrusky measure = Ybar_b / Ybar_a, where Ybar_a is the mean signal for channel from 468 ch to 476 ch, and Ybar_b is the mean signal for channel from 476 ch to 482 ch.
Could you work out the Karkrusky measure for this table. 1.01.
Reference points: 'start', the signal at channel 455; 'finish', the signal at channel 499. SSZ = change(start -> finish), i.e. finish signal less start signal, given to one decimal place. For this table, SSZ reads -8.6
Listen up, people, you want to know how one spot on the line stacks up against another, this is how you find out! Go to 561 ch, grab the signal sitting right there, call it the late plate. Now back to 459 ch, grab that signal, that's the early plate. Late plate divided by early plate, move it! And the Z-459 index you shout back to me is 0.97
